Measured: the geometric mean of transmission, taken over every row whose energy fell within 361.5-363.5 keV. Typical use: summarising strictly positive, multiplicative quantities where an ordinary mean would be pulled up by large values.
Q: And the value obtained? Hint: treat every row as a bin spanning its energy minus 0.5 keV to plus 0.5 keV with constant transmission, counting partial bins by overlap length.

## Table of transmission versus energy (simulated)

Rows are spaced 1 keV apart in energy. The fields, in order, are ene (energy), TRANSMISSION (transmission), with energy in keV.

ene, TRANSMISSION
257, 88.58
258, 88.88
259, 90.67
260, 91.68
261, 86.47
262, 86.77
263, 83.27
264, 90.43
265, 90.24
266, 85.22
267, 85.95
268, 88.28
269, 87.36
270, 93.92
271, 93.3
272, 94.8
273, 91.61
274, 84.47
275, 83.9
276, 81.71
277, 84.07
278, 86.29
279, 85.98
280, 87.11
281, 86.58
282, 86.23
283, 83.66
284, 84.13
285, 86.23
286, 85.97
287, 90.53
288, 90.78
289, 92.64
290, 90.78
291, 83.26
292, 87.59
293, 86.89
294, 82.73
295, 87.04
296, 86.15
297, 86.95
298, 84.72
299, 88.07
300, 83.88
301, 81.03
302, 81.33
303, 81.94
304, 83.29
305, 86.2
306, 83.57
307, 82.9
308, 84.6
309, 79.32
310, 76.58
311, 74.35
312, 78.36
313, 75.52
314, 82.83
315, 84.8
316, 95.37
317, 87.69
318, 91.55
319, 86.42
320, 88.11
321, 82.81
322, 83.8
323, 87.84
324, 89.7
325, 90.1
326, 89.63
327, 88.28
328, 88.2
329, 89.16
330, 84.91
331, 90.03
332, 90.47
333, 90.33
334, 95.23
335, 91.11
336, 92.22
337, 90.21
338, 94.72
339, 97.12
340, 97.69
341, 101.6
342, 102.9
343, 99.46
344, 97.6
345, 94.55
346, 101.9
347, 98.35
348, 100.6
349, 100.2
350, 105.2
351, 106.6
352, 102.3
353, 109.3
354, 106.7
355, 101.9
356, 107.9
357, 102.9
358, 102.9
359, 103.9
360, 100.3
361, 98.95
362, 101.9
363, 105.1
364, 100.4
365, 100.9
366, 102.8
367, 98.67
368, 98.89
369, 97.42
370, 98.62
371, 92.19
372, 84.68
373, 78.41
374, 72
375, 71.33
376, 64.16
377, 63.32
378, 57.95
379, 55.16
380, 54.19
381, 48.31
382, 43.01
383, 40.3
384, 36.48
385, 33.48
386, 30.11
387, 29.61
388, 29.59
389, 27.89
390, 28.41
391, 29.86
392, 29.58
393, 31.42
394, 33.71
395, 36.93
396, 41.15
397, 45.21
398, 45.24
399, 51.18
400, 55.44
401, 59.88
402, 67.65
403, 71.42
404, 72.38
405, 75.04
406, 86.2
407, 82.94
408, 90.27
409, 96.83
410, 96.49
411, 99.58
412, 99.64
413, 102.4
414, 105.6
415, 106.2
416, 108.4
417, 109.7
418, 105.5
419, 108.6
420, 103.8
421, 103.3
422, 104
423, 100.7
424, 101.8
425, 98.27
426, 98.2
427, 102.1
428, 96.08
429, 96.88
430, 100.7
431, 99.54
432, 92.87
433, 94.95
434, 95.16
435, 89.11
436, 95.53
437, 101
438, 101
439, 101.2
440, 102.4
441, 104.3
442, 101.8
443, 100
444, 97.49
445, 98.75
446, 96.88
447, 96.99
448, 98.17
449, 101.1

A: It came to 103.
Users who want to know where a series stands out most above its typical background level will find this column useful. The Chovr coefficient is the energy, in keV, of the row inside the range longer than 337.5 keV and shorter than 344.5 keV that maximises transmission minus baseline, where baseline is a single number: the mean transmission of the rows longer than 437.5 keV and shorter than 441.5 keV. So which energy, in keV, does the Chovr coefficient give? 342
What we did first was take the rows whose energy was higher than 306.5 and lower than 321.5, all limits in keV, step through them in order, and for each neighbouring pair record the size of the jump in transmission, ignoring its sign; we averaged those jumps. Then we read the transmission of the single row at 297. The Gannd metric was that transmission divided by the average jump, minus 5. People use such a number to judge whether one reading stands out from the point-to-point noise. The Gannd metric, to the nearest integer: 15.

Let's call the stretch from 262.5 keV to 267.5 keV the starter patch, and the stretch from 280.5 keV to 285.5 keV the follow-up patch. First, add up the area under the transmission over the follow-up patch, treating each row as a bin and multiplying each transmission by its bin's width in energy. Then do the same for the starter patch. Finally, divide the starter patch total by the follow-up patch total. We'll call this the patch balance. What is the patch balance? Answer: 1.02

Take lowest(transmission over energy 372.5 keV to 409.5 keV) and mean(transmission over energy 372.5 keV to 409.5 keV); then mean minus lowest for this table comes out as 25.2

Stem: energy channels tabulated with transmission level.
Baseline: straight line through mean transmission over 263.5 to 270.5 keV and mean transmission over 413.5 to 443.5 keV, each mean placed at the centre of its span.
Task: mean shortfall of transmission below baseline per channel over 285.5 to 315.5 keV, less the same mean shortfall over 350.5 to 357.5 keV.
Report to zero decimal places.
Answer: 17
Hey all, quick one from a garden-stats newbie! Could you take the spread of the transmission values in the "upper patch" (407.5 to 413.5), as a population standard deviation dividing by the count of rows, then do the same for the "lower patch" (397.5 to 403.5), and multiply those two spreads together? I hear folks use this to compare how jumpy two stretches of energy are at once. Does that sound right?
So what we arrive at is 34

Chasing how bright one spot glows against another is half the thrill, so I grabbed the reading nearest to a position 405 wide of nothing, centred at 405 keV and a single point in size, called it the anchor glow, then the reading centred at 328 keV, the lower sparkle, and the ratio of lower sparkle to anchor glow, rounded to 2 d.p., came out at 1.18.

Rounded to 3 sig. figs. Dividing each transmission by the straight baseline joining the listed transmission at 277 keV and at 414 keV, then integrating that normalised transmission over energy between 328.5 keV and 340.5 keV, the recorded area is 11.8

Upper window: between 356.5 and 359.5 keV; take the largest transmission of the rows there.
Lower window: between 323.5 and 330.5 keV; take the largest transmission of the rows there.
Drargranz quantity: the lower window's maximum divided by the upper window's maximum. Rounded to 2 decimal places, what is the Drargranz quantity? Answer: 0.87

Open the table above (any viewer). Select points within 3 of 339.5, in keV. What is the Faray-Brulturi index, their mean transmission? 97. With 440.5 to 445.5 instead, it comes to 100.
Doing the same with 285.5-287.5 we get 88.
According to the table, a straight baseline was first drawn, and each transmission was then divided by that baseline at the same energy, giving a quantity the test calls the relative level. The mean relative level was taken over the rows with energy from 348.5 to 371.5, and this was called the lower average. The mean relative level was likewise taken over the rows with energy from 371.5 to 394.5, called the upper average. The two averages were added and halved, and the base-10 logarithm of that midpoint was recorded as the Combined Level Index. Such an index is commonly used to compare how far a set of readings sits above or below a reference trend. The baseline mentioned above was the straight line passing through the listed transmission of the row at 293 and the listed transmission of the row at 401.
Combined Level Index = 0.036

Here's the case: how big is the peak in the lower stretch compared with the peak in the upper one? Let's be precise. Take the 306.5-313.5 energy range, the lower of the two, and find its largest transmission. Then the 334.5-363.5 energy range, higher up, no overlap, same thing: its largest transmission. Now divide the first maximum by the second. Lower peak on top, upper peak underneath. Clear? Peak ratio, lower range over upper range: 0.77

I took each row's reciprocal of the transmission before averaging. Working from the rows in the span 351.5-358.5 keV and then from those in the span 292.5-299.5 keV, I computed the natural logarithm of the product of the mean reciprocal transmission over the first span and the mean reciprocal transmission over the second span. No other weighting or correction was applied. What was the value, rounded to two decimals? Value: -9.11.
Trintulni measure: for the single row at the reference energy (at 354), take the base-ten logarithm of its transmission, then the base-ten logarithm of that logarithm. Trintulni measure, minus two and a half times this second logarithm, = -0.77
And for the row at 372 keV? -0.71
